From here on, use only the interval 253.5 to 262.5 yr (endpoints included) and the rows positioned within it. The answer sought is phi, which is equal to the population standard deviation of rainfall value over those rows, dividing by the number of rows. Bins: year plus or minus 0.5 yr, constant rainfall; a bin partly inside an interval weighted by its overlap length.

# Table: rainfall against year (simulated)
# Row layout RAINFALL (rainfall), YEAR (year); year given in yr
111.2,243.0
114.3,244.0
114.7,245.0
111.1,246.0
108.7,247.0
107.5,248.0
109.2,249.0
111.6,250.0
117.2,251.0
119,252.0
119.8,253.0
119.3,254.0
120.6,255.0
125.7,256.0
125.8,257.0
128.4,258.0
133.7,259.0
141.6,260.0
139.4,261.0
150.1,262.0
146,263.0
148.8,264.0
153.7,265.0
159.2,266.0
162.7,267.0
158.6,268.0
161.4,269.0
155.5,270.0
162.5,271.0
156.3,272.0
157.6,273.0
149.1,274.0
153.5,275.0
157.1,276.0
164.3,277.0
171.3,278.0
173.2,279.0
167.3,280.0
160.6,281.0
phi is 9.8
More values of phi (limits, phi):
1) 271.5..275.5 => 3.3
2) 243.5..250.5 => 2.6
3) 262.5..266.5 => 5.0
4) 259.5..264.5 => 4.1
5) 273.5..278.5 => 7.9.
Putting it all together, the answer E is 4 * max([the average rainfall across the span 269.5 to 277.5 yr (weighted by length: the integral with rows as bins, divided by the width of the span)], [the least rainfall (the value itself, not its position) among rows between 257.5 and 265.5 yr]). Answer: 628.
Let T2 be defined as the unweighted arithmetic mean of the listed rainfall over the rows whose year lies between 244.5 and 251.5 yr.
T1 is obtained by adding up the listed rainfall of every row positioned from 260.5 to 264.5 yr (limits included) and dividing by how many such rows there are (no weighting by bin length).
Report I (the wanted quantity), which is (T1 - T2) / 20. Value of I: 1.7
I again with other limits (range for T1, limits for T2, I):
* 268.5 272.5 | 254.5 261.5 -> 1.4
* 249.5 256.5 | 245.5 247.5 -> 0.5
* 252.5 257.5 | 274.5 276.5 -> -1.7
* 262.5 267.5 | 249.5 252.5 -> 1.9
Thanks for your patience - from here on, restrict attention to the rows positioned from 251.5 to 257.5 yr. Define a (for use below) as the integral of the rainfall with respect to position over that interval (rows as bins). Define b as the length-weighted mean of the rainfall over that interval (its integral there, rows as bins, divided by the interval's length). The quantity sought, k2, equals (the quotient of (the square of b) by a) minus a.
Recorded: -710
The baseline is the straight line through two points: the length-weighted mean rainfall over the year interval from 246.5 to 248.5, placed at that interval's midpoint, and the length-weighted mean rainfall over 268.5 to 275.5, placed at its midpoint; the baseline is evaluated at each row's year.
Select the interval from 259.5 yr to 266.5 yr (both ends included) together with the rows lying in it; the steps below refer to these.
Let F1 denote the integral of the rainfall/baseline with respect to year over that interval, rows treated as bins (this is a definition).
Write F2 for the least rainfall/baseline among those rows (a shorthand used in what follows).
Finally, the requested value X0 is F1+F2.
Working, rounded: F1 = 7.5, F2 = 1.03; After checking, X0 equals 8.5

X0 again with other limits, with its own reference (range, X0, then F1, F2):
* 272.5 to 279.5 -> 7.8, 6.8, 0.93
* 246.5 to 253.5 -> 8.0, 7.0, 0.98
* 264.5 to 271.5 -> 8.5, 7.5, 1.02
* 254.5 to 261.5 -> 8.1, 7.1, 0.98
